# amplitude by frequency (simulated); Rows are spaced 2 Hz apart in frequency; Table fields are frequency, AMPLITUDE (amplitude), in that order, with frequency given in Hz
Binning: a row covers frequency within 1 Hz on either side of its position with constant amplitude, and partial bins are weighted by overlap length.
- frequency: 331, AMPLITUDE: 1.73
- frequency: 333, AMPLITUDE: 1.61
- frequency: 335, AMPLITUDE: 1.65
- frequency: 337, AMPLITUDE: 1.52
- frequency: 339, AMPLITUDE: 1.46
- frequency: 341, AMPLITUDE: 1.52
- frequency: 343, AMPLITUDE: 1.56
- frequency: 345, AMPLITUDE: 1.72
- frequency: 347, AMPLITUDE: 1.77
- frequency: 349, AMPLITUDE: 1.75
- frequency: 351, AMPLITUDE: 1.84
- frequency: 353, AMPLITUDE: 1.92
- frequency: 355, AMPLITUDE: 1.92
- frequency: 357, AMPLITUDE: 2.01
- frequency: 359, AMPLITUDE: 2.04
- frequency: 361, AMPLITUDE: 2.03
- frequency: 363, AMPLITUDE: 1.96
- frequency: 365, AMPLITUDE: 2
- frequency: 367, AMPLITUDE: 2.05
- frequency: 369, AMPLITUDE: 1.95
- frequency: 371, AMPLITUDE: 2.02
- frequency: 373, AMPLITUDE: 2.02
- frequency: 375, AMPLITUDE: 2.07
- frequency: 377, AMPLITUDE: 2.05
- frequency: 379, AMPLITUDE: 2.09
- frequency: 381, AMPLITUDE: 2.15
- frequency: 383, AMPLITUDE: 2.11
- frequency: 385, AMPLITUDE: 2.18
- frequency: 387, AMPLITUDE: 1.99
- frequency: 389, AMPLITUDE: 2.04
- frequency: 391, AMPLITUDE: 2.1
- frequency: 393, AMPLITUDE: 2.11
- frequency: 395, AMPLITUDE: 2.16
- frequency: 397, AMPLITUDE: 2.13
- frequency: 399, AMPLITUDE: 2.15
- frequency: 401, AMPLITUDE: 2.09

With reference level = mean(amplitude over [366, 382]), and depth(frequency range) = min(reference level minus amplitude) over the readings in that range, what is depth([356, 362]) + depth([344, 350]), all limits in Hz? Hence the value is 0.29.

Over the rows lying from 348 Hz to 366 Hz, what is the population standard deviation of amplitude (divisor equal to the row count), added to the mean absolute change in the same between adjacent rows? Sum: 0.14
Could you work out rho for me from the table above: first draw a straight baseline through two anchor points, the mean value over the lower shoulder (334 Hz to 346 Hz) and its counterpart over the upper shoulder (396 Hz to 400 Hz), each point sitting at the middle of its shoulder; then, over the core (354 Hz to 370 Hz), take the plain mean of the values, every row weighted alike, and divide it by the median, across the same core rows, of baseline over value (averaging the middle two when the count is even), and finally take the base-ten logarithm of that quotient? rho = 0.348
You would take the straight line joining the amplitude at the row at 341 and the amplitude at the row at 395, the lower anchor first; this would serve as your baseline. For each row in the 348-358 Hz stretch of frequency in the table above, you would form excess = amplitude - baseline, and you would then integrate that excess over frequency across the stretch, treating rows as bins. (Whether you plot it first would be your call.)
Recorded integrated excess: 2.3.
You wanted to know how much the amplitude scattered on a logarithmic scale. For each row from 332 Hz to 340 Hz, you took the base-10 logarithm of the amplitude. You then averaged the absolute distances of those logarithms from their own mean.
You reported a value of 0.020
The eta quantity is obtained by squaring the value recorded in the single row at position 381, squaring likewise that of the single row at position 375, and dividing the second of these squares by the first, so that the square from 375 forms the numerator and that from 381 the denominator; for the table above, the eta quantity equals 0.93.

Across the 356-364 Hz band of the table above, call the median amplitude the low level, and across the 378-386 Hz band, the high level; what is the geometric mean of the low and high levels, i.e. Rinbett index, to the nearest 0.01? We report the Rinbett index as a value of 2.07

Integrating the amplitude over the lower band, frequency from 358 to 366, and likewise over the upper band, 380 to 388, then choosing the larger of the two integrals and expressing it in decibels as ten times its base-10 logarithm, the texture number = 12.3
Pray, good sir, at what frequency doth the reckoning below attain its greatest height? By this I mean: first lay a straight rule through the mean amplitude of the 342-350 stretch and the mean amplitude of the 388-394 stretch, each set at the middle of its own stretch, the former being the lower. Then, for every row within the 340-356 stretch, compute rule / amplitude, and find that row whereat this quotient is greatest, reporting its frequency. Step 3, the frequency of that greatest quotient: 341 Hz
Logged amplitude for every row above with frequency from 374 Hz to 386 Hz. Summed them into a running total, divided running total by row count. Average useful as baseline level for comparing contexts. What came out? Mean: 2.11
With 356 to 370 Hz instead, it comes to 2.01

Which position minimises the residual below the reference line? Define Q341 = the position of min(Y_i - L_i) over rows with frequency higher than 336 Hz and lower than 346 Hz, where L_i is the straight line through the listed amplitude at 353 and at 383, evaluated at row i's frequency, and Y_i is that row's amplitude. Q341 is 339 Hz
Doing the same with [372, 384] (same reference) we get 373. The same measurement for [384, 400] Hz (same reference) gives 387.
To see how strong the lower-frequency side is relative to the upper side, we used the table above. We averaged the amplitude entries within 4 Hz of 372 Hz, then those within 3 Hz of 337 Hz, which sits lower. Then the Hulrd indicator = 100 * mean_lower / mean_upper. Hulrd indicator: 77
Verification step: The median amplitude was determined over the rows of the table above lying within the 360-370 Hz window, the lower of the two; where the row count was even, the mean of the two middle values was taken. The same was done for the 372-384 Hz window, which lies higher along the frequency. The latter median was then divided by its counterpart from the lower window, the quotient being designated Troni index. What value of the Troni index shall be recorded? 1.04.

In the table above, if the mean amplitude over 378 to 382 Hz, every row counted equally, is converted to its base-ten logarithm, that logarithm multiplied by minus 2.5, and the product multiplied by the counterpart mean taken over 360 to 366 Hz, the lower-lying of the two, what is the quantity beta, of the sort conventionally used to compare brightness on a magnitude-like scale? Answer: -1.63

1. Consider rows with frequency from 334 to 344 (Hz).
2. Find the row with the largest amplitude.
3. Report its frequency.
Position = 335 Hz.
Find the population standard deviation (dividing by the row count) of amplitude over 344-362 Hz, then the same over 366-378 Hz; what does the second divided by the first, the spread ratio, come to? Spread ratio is 0.3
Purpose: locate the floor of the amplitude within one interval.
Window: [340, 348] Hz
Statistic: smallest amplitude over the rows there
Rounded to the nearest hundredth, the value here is 1.52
